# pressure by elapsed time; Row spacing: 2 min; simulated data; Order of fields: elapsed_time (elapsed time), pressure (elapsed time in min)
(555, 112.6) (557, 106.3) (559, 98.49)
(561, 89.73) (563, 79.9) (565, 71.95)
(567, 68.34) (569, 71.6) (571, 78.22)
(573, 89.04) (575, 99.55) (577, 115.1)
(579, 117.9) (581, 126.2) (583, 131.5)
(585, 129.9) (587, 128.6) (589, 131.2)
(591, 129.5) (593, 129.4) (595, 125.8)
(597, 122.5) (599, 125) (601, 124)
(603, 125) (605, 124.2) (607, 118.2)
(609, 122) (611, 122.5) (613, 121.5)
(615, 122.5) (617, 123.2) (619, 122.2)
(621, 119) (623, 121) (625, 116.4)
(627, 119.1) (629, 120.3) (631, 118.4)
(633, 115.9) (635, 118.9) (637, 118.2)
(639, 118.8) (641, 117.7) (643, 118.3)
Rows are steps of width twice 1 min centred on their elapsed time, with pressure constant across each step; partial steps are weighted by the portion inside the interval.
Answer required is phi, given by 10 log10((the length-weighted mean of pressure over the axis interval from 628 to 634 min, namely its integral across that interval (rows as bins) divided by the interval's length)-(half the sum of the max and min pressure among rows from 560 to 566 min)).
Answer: 15.7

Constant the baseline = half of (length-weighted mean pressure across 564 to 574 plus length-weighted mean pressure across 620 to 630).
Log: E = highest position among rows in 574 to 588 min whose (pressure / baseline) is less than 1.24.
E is 579 min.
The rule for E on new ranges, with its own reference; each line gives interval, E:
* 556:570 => 569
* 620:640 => 639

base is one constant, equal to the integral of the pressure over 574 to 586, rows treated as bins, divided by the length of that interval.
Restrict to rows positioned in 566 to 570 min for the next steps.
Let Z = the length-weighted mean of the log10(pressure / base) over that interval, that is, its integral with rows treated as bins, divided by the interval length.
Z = -0.234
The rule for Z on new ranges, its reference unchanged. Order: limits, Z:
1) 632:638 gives -0.009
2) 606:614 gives 0.004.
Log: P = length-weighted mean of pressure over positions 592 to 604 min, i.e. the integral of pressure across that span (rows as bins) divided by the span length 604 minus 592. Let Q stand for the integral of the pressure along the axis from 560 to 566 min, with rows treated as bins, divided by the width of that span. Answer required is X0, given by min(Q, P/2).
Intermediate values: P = 125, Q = 81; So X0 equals 63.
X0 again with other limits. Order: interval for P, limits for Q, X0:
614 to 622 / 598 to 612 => 61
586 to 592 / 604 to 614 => 65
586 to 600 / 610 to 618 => 64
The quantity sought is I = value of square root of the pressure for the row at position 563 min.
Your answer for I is 8.9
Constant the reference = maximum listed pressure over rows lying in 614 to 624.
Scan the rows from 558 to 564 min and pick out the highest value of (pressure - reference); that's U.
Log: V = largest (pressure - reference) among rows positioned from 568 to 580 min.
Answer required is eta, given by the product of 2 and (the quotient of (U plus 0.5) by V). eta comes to 9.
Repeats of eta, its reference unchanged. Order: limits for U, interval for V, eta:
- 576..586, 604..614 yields 18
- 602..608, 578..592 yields 1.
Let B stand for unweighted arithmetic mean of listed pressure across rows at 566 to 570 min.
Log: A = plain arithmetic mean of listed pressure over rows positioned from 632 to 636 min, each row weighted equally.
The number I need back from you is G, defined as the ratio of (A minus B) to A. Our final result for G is 0.40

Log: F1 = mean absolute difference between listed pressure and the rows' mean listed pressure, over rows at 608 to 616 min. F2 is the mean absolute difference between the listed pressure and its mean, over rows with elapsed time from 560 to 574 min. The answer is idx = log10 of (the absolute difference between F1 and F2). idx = 0.8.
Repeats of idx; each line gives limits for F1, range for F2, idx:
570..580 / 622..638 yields 1.1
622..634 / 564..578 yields 1.1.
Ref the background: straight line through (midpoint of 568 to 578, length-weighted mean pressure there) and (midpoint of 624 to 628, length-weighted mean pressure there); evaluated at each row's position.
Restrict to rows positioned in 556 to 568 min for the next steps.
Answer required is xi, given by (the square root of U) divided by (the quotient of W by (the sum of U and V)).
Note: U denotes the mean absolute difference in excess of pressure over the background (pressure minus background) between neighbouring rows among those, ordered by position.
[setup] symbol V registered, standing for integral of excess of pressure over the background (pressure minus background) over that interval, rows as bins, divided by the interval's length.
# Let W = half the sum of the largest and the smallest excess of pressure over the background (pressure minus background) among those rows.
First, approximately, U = 9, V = 1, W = 2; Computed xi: 12.2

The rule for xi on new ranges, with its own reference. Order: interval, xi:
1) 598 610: 2.0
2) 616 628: 2.7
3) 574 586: 3.6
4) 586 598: 2.0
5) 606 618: 1.1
